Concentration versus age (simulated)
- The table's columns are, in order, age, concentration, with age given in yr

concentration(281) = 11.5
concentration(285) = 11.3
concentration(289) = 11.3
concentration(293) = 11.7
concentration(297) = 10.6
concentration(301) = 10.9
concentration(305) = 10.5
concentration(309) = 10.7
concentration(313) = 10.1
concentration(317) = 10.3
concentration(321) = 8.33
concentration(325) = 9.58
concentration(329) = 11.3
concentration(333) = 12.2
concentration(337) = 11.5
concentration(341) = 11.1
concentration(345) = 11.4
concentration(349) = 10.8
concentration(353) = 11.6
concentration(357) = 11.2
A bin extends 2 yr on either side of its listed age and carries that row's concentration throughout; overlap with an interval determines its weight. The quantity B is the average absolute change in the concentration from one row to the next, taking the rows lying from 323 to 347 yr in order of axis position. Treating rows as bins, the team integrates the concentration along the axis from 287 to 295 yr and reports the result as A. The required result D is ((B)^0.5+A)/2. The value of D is 46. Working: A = 92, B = 0.80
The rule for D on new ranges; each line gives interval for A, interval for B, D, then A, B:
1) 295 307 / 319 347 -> 64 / 128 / 0.88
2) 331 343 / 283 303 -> 70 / 139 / 0.45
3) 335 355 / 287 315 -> 113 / 226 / 0.50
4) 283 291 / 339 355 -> 46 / 90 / 0.57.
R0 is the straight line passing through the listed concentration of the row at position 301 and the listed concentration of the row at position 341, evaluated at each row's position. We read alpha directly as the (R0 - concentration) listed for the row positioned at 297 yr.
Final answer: 0.3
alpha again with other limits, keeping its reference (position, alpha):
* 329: -0.3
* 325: 1.4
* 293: -0.8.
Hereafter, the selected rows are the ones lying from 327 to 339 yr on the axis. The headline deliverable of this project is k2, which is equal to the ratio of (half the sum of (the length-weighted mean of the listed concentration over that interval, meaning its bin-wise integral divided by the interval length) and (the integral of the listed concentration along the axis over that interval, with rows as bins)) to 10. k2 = 7.6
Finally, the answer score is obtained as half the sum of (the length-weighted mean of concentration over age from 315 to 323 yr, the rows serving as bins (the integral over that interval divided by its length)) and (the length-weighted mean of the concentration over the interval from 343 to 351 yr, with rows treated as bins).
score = 10.2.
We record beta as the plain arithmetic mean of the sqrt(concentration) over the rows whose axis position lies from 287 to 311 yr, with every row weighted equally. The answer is 3.31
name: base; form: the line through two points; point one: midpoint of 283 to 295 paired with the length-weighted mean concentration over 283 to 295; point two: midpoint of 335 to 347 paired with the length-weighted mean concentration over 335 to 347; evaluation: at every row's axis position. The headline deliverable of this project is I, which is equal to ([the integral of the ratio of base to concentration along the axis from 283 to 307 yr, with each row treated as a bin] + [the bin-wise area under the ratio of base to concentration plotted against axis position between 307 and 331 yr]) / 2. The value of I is 26.1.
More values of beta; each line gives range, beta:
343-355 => 3.36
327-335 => 3.43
